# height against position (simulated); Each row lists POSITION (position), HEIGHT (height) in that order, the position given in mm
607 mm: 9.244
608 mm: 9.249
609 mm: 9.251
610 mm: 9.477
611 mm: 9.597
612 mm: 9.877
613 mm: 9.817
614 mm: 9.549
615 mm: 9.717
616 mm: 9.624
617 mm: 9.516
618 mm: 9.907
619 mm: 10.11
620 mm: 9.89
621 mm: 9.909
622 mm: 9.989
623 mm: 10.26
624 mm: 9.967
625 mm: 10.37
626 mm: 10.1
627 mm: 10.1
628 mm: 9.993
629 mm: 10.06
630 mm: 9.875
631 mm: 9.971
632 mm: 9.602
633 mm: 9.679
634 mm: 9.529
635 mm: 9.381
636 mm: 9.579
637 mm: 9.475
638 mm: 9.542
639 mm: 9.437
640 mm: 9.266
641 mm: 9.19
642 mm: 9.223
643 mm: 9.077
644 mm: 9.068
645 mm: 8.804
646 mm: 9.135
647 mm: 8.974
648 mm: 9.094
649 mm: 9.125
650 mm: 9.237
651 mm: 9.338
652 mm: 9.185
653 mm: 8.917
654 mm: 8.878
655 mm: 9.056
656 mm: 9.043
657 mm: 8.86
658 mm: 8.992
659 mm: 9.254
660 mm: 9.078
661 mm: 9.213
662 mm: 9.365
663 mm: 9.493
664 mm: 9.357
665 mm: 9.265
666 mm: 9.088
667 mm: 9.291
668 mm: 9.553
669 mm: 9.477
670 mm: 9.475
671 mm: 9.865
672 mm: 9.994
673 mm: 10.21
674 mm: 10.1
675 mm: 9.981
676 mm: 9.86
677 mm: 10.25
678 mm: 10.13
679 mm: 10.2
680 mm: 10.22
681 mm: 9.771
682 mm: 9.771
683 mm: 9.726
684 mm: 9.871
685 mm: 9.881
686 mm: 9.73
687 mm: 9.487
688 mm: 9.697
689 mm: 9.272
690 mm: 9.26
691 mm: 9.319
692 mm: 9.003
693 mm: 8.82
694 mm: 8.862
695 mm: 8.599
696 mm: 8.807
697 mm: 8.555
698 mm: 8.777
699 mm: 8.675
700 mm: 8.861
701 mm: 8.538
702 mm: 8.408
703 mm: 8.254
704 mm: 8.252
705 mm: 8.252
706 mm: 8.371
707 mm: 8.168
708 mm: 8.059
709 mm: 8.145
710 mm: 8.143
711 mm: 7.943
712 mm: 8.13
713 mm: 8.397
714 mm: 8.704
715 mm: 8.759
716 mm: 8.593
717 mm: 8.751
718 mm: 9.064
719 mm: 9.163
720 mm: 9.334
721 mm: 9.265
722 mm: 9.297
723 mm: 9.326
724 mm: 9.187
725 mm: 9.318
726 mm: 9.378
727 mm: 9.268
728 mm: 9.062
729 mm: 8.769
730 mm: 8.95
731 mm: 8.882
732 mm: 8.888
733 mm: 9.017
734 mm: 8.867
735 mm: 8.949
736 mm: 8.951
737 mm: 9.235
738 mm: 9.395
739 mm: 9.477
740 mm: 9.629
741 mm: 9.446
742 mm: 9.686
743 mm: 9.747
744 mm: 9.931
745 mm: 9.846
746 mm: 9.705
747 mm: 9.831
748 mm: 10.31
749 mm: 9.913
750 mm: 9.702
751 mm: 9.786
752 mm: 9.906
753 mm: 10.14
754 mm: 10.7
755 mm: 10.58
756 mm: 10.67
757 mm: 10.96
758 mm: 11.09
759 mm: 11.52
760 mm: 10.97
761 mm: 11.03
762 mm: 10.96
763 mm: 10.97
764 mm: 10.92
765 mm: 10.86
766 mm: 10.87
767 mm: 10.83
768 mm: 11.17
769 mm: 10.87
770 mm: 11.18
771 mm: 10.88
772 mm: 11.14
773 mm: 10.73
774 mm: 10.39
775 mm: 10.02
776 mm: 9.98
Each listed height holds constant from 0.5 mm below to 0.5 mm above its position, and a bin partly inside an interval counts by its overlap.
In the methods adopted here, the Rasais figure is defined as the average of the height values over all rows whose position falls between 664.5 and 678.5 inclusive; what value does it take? 9.8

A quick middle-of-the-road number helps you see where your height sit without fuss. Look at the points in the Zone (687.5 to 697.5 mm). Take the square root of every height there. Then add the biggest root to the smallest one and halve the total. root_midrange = 3.02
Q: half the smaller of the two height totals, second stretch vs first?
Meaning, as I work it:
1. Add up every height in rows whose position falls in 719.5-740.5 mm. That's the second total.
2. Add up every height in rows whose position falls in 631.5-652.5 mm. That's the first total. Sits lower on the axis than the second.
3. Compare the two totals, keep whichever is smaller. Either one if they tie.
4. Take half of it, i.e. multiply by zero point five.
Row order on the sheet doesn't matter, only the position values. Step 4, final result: 96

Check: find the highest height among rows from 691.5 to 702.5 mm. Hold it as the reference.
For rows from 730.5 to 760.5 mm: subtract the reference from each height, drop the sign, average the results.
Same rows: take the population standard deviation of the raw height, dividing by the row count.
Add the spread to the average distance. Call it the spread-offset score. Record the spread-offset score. 1.6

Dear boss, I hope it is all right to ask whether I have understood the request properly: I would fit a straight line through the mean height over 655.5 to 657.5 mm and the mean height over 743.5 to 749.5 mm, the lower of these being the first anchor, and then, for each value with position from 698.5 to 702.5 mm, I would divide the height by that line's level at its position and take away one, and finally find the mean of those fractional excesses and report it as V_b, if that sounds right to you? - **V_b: -0.09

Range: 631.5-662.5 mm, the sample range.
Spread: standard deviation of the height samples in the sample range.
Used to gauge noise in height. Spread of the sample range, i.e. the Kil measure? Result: 0.23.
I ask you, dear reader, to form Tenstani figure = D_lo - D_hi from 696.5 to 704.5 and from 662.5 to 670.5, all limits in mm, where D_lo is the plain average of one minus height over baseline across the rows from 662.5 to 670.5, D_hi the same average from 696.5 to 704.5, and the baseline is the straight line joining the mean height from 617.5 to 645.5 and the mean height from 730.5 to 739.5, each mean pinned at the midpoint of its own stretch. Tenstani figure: -0.07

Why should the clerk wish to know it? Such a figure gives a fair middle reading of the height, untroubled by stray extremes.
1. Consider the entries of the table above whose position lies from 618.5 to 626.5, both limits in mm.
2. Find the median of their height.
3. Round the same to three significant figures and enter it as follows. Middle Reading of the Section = 10.0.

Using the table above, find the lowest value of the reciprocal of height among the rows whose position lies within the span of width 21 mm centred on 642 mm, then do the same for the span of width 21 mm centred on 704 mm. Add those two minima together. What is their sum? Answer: 0.216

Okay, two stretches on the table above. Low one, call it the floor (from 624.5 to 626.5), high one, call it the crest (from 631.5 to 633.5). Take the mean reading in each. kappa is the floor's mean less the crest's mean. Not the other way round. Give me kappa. 0.6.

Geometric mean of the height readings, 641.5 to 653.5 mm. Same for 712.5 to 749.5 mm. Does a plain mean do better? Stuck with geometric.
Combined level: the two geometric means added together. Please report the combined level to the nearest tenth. 18.3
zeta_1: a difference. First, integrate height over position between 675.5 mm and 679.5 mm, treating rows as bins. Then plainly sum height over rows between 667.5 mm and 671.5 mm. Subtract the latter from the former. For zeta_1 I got 2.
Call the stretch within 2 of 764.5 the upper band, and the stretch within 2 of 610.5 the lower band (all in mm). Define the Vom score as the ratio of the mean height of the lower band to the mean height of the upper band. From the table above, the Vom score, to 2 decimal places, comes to 0.88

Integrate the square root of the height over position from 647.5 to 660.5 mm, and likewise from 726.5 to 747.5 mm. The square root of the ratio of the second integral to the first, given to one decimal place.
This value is 1.3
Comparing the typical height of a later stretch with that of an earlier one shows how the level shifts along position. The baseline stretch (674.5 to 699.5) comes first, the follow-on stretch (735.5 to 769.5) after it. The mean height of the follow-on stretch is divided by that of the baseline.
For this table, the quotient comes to 1.09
